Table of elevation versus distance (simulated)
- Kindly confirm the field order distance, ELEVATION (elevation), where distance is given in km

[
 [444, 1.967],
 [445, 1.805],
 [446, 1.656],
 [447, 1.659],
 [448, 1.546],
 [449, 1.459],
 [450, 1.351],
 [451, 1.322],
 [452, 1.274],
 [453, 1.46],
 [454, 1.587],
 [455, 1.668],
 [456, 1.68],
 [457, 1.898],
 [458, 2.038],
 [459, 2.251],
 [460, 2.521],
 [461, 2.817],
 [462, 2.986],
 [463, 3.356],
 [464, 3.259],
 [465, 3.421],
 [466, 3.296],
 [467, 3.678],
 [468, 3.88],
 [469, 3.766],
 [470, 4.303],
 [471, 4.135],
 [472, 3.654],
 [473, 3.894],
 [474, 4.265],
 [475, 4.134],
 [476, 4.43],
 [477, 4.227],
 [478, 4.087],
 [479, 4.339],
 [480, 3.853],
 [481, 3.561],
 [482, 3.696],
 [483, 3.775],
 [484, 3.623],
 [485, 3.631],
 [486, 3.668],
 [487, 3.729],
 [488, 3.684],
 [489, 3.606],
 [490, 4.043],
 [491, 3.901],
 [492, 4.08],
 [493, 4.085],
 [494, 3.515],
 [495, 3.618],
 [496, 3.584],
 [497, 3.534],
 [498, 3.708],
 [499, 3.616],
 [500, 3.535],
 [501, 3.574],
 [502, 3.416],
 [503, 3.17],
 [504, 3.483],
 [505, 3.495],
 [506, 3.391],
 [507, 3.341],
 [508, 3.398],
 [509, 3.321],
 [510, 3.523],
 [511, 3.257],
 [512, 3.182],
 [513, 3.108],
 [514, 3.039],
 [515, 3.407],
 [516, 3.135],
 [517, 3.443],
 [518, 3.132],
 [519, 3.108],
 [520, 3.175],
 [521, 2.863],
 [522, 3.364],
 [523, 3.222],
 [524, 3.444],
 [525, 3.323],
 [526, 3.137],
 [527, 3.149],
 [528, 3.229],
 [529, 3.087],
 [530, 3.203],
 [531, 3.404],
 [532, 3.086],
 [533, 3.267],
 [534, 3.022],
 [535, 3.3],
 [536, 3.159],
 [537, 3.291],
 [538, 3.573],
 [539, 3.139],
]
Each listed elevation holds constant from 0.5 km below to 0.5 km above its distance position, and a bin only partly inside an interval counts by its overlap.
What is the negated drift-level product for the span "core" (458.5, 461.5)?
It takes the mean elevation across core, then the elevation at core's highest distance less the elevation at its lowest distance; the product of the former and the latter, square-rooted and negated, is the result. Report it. -1.20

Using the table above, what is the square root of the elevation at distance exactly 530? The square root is 1.79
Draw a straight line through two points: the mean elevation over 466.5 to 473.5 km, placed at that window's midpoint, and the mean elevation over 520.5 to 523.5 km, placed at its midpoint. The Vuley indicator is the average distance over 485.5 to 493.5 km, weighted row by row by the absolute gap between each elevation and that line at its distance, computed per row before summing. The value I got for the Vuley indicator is 491.3 km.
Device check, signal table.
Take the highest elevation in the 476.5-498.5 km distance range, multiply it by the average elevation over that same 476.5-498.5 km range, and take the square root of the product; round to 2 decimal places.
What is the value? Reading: 4.06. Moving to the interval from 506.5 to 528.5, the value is 3.38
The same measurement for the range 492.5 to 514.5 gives 3.75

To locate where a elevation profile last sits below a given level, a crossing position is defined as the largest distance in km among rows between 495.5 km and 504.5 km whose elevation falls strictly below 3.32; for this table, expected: 503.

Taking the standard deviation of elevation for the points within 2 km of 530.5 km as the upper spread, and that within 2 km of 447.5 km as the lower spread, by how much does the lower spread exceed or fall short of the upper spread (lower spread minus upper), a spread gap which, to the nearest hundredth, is -0.05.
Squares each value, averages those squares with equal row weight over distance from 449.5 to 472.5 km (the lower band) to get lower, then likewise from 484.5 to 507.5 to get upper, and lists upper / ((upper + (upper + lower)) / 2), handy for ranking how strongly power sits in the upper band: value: 0.76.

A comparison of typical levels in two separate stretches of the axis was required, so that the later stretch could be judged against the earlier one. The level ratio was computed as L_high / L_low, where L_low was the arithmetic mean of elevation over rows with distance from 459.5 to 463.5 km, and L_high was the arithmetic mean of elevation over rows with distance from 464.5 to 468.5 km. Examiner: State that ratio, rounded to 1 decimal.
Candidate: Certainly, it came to 1.2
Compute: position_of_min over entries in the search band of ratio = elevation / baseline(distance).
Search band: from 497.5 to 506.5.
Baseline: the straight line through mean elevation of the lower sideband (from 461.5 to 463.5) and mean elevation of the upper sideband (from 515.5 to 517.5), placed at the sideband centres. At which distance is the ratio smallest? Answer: 503 km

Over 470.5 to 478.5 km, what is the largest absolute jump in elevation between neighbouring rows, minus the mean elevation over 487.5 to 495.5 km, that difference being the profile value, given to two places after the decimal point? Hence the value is -3.34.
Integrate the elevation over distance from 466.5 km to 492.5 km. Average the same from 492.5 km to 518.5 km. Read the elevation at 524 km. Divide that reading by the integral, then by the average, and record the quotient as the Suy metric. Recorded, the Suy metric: 0.0099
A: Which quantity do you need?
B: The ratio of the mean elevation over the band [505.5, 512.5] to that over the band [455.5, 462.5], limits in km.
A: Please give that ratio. 1.4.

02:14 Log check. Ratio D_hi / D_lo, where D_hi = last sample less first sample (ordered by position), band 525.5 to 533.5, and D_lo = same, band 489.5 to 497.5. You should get -0.26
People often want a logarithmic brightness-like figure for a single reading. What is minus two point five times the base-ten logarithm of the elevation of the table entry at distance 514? -1.21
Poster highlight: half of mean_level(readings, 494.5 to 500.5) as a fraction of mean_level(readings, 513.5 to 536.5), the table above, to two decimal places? 0.56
